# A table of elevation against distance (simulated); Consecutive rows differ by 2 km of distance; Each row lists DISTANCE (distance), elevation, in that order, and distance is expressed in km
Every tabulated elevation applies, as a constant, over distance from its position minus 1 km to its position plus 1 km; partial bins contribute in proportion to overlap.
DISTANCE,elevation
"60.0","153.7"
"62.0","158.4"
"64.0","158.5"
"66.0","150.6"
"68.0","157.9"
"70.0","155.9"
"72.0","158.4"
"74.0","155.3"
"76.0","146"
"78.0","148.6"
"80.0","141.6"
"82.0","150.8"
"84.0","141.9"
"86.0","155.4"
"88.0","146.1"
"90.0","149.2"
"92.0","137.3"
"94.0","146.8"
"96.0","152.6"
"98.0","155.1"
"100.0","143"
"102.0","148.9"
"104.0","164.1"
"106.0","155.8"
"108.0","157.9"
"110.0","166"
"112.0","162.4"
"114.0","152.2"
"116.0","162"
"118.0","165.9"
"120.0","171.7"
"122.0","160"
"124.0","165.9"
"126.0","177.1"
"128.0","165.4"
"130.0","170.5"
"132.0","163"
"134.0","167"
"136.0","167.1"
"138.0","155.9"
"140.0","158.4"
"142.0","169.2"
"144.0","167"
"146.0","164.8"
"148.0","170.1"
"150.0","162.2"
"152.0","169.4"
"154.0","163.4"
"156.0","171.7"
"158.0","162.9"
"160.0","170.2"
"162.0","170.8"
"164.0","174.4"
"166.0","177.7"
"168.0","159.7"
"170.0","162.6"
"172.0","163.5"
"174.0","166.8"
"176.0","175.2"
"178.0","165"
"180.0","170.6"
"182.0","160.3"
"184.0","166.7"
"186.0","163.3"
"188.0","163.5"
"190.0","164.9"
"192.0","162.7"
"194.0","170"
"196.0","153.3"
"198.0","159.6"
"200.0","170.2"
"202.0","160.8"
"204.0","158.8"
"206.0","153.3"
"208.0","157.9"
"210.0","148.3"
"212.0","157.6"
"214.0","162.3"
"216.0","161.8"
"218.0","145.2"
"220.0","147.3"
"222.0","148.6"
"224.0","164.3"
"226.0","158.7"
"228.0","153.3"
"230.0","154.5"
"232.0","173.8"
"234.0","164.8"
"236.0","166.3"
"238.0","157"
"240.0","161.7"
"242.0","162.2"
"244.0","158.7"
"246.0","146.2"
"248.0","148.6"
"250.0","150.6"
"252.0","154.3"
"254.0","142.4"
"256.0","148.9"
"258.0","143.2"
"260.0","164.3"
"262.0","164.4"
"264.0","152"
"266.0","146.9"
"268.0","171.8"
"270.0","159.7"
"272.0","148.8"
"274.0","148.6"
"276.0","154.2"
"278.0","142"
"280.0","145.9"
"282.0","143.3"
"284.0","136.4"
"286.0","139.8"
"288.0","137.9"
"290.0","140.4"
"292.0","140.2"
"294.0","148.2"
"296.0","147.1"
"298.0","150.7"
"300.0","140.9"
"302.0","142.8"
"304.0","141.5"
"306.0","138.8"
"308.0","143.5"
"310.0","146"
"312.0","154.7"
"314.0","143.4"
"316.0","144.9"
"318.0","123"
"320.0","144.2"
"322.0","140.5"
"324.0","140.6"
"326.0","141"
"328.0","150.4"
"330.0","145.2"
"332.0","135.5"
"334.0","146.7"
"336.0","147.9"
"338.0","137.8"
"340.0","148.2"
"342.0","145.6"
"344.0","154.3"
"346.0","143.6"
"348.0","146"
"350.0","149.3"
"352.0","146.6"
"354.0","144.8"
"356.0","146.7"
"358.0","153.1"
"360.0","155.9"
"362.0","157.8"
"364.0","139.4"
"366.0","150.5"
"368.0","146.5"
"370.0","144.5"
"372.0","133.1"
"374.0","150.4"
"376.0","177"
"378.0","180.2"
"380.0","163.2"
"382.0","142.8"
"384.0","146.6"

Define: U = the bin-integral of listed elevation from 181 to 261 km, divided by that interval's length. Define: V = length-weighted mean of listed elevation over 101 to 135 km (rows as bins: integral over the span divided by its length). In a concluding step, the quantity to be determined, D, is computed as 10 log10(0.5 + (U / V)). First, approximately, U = 158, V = 163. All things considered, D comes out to 1.66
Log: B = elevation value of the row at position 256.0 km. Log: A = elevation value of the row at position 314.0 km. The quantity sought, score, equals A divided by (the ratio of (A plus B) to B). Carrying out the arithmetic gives 73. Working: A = 143.4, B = 148.9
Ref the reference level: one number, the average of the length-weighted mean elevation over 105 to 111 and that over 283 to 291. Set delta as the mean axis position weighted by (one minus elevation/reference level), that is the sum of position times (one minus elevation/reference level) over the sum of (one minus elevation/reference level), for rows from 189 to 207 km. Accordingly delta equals 196.9 km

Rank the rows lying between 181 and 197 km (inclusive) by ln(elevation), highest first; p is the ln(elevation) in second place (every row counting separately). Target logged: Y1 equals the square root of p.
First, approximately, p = 5.12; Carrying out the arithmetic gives 2.26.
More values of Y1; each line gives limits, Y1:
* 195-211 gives 2.25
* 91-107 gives 2.25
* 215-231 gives 2.26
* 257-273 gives 2.26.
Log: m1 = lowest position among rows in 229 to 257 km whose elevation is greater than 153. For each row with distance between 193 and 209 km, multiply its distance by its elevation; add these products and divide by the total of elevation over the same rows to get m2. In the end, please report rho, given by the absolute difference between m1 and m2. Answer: 29.1 km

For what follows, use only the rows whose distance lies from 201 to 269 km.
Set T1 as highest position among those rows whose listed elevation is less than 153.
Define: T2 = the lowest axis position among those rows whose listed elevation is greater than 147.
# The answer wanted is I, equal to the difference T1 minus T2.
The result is 64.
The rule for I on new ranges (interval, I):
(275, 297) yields 20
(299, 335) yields 22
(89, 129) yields 24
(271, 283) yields 10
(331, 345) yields 6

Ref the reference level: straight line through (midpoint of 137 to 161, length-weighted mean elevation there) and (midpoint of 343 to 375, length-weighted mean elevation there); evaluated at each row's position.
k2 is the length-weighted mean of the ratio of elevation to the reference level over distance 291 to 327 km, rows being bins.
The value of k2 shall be 0.94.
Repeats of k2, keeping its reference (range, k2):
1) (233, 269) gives 0.99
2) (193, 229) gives 0.98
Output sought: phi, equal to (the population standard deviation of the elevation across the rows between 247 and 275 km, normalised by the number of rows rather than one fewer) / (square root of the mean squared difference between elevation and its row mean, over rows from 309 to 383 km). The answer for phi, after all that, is 0.8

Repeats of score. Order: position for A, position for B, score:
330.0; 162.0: 78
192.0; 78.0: 78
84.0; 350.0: 73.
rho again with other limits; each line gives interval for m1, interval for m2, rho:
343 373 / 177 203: 154.1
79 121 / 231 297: 177.2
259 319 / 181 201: 69.0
